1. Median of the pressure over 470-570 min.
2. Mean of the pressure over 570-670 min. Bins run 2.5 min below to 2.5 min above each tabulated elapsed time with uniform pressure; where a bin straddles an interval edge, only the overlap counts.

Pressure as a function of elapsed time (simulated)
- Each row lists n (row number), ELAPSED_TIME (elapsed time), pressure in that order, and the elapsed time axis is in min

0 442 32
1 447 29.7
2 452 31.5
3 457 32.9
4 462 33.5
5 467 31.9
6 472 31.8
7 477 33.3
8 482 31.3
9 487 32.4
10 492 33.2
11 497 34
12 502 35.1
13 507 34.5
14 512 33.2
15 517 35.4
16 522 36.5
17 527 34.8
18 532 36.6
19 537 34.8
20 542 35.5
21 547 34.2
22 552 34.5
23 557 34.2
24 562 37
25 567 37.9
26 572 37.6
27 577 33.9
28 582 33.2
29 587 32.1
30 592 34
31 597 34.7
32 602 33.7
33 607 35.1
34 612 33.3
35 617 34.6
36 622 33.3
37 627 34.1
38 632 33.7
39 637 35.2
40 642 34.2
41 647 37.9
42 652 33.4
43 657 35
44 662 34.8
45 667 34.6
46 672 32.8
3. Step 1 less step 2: 0.1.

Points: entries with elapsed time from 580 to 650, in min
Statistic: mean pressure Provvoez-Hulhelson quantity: 34.2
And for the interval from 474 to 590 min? 34.6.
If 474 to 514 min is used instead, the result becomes 33.4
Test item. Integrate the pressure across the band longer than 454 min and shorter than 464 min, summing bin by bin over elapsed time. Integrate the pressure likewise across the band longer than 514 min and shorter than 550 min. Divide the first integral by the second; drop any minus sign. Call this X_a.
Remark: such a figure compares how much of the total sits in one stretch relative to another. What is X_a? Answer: 0.3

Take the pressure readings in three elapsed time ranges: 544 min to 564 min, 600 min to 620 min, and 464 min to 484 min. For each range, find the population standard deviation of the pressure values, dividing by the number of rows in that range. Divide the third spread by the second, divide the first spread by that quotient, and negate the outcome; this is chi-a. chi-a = -1.1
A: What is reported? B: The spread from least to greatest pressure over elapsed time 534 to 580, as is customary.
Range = 4.00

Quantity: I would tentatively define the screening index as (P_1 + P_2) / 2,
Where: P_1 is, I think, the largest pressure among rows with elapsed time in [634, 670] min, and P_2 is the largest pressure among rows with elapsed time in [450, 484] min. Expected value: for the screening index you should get 35.7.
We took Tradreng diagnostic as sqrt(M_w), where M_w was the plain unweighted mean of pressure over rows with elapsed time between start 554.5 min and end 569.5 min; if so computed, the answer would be 6.03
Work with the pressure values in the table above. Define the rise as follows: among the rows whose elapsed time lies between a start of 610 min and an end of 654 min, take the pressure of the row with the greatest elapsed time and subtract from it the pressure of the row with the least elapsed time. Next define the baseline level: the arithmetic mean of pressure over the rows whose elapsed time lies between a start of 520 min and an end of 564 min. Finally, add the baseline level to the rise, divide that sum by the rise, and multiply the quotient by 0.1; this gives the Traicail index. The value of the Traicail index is 35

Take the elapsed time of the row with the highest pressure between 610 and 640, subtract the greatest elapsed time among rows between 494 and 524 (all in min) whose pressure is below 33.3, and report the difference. 125 min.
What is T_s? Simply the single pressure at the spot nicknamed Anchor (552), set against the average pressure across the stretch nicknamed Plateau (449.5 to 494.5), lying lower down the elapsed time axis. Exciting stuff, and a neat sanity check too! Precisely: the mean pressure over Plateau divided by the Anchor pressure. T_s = 0.94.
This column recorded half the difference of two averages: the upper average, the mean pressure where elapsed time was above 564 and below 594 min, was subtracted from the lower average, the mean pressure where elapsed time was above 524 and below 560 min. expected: 0.08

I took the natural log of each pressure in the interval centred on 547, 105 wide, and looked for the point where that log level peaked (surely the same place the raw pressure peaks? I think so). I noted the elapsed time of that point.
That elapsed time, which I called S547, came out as 567 min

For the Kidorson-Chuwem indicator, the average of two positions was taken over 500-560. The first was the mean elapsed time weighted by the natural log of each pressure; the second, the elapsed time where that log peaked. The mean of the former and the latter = 530.7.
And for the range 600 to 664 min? 639.5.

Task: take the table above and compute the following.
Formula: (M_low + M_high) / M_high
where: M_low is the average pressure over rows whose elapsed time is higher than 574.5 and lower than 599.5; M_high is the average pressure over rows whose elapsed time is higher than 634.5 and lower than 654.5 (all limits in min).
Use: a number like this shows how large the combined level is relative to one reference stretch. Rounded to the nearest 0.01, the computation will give 1.95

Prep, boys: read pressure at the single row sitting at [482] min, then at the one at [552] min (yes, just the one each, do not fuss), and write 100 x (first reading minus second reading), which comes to -320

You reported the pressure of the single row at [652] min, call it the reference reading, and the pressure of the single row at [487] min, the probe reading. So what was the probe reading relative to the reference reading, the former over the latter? 0.97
